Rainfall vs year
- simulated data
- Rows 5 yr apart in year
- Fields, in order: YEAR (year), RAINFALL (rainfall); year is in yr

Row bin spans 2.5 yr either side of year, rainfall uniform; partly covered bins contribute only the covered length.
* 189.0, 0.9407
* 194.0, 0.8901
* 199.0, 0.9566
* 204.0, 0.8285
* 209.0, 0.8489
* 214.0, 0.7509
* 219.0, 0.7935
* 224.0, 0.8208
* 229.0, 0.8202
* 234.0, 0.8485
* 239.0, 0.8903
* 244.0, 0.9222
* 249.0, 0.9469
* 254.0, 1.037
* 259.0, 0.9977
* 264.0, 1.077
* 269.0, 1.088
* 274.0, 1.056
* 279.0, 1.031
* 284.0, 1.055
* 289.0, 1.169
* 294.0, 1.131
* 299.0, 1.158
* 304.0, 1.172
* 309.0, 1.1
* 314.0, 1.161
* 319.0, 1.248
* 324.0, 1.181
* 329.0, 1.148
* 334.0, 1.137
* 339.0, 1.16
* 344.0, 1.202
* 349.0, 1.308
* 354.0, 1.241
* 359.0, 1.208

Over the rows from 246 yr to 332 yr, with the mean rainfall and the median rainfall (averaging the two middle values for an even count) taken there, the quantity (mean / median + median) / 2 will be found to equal 1.05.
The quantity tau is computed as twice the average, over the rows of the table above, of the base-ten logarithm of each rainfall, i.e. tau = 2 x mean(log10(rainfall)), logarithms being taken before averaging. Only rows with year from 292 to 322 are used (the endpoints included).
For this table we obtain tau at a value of 0.130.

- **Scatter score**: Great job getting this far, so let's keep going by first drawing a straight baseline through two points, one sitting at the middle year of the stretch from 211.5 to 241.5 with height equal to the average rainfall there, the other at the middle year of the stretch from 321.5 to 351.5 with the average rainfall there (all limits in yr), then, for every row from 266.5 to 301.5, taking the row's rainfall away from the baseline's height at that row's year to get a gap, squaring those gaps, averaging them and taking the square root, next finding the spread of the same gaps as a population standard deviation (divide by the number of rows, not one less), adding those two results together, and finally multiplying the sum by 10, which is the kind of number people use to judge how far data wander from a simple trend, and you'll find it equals 1.28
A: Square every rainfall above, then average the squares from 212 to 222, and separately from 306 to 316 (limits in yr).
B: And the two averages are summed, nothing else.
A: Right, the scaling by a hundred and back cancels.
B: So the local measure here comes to 1.88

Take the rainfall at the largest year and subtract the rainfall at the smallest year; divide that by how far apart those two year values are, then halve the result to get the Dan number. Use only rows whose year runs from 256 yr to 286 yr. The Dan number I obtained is 0.0011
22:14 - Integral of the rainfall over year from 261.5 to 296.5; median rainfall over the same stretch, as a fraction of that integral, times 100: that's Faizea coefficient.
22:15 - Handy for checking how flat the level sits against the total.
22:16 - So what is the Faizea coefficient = 2.832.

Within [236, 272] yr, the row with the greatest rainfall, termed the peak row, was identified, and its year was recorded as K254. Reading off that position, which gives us 269.0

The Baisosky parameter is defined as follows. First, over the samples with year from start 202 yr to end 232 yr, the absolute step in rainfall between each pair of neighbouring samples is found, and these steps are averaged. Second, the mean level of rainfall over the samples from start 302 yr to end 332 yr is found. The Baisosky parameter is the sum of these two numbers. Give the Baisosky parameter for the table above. 1.206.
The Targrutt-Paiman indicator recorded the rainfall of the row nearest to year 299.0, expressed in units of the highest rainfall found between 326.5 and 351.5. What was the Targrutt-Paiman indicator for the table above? 0.89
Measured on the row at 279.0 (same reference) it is 0.79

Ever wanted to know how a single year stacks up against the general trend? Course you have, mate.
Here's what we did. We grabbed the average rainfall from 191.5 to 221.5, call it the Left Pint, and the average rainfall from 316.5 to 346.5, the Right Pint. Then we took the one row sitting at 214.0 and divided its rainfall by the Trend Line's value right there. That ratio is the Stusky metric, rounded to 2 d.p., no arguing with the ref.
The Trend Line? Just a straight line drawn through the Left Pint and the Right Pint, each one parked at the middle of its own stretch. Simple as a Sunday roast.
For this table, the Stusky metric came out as 0.87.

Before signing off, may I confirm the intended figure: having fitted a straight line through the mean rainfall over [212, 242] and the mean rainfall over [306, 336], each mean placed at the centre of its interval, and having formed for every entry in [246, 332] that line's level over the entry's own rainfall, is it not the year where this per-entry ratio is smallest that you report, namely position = 254.0 yr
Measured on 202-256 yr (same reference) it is 254.0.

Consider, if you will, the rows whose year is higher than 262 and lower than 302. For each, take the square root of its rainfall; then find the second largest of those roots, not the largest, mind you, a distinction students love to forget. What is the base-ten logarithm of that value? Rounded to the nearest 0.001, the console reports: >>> 0.032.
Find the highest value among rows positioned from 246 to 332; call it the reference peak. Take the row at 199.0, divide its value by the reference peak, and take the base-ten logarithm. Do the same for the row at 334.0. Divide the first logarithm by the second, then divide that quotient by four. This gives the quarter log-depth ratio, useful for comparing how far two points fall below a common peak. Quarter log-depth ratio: 0.71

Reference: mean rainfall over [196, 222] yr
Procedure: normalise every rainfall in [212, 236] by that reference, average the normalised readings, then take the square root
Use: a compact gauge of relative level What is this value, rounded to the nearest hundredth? 0.98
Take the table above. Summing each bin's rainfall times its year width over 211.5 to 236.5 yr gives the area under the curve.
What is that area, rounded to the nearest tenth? 20.2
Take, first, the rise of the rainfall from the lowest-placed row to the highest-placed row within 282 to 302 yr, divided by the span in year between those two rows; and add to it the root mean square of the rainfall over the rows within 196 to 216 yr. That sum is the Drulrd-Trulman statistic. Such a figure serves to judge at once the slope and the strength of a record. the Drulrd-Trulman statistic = 0.86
